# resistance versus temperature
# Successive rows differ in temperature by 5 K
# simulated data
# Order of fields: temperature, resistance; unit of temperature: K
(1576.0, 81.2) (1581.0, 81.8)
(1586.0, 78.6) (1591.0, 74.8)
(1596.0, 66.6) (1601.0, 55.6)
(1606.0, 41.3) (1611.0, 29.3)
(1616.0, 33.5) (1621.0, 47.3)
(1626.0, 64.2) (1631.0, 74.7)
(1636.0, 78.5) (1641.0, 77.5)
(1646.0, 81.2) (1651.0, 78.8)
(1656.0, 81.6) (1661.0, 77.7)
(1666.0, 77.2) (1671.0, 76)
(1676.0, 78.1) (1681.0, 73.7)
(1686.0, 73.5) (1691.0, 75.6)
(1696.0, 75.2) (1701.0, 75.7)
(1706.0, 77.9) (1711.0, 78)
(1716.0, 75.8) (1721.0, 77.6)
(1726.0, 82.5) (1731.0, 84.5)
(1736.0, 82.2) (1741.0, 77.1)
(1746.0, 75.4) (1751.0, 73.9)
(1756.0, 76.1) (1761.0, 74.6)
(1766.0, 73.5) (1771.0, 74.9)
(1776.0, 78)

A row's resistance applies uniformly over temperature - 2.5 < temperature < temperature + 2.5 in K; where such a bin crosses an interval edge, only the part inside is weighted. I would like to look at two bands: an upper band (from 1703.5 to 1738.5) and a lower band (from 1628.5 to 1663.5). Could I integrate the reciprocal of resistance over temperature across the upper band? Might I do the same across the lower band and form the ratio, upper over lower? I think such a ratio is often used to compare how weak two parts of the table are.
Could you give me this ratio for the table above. 0.985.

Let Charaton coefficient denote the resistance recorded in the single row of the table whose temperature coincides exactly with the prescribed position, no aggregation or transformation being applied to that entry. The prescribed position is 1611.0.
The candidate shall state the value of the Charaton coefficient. 29.3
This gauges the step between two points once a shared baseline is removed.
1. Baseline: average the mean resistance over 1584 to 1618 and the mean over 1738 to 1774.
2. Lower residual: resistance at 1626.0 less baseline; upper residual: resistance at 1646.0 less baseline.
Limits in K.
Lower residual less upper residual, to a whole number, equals -17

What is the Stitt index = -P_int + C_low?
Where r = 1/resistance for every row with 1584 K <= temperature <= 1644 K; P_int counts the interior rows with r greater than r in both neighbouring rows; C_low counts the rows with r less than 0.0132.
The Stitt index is 2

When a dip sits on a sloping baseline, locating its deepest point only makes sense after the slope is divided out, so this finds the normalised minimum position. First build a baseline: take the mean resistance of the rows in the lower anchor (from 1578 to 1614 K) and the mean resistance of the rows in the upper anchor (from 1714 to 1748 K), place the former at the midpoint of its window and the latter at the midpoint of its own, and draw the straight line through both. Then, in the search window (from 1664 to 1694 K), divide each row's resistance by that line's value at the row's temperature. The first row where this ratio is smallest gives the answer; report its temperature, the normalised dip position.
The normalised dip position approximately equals 1686.0 K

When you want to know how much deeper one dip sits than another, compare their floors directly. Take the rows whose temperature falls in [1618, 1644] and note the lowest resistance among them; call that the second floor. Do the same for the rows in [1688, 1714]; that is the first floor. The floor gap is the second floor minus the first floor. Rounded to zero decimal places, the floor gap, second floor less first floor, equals -28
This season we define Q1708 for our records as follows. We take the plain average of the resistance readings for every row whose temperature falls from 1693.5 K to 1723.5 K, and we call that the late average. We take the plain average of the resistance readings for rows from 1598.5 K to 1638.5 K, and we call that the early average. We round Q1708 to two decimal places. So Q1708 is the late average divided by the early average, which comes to 1.45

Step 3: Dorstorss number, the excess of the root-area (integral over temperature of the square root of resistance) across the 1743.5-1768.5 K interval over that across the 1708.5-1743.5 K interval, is -96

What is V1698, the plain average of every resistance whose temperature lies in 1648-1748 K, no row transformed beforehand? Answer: 77.7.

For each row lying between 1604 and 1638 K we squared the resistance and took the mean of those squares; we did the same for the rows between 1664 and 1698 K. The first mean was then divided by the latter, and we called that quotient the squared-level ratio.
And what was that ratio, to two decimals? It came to 0.54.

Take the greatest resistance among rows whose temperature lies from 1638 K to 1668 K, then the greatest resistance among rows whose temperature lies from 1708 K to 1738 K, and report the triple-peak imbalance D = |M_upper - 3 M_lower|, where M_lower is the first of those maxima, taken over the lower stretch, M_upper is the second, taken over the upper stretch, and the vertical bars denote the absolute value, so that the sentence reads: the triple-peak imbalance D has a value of 160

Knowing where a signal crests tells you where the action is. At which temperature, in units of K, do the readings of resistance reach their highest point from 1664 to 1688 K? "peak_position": 1676.0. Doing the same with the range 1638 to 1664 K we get 1656.0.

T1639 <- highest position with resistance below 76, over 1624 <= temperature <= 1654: 1631.0 K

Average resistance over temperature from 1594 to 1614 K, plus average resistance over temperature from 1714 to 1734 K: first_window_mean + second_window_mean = 128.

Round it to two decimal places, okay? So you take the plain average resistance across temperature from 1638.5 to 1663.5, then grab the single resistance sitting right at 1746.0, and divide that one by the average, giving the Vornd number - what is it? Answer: 0.95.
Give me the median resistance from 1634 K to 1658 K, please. 78.8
